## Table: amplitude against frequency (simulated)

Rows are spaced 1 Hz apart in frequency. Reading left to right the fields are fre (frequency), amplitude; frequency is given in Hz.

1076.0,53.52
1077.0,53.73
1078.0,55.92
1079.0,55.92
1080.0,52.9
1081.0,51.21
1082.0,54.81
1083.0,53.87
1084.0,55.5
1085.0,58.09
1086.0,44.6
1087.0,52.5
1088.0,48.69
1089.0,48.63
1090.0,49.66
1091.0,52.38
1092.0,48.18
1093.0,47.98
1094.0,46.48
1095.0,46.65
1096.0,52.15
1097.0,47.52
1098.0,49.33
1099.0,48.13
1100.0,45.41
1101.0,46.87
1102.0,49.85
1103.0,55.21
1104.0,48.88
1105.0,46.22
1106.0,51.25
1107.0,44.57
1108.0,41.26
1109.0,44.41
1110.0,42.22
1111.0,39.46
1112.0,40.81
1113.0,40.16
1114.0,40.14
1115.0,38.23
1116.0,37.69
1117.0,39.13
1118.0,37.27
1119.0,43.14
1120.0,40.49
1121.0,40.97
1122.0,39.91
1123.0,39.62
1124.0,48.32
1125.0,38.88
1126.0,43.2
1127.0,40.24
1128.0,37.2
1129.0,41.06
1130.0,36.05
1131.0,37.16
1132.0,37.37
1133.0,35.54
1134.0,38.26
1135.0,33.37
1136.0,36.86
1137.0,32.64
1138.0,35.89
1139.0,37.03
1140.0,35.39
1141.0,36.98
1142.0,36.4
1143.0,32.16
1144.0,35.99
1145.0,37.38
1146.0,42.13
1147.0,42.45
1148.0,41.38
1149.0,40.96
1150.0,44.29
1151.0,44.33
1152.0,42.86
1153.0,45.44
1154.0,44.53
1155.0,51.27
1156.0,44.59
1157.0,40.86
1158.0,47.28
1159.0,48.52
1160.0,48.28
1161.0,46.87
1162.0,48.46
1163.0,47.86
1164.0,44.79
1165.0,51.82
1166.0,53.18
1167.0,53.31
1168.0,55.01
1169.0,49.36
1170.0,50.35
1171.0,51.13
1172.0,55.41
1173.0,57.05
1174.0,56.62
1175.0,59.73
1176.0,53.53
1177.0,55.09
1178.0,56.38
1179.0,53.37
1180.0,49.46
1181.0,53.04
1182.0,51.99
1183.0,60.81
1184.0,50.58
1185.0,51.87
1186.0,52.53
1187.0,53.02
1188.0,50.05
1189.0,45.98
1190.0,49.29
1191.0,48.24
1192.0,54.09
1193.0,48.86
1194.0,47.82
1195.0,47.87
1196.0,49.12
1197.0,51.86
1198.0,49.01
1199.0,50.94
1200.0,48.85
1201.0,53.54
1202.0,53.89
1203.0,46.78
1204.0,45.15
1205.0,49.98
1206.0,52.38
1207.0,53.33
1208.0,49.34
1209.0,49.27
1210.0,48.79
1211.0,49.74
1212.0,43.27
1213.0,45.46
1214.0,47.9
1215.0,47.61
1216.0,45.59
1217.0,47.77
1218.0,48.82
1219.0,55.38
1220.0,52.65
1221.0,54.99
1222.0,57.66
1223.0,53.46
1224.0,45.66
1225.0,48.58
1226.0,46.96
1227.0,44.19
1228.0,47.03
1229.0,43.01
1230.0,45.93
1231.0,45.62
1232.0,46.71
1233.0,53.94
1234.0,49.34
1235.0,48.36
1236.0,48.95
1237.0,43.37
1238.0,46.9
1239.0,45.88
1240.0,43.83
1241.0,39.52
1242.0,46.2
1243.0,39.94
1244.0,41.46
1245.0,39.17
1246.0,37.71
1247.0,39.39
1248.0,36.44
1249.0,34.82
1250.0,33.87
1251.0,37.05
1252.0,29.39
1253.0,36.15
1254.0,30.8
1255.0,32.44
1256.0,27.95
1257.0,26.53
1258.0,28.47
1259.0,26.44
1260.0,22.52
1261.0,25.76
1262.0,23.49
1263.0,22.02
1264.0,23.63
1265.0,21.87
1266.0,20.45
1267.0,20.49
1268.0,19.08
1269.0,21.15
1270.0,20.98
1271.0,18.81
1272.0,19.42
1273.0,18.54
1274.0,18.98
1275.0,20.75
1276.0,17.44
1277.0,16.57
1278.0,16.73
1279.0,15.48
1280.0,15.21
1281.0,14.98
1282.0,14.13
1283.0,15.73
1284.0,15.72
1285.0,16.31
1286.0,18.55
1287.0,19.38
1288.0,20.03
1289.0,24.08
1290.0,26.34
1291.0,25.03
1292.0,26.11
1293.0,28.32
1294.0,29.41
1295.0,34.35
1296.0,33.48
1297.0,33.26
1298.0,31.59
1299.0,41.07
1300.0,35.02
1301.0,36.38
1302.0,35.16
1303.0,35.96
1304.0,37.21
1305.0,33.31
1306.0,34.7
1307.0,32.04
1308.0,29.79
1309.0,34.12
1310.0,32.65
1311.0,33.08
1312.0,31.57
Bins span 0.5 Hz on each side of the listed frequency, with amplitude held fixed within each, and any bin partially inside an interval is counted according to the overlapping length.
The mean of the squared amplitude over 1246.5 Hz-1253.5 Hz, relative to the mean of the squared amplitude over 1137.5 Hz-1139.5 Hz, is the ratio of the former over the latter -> 0.94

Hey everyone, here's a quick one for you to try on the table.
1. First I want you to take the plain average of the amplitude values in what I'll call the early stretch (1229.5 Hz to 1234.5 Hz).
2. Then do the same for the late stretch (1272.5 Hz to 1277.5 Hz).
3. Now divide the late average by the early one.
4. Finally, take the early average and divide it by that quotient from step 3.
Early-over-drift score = 126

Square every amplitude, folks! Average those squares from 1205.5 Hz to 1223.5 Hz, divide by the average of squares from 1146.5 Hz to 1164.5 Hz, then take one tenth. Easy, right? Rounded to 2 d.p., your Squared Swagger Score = 0.12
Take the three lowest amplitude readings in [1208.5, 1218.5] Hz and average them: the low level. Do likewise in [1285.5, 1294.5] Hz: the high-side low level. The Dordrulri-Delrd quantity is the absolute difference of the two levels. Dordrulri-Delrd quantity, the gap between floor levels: 25.5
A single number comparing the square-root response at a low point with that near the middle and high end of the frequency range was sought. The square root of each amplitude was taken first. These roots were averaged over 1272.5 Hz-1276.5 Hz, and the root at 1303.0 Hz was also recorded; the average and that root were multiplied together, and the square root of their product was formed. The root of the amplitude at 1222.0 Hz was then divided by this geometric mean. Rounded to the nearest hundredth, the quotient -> 1.49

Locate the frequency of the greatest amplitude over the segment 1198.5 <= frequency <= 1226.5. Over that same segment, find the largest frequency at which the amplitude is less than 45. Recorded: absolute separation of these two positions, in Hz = 10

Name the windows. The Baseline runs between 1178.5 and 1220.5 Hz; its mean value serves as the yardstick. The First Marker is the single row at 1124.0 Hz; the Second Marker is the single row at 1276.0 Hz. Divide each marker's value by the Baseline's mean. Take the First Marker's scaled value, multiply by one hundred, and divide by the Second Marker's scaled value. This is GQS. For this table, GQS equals 277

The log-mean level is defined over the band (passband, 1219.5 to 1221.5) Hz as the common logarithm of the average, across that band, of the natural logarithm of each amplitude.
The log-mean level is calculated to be 0.600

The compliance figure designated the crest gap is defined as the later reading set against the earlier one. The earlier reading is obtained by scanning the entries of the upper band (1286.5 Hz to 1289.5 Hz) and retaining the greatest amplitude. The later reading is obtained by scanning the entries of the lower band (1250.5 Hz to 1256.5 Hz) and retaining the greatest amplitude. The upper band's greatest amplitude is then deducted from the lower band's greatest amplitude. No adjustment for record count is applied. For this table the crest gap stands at 13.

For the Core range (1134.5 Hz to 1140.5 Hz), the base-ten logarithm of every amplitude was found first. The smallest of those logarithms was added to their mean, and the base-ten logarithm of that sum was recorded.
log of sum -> 0.486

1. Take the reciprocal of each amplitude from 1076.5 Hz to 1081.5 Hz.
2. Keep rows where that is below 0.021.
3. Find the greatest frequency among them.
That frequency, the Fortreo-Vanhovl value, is 1081.0 Hz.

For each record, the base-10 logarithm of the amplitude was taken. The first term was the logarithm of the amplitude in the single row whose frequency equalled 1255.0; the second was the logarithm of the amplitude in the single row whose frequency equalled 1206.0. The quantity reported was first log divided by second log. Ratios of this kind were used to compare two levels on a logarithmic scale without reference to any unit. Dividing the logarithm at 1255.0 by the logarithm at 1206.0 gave 0.88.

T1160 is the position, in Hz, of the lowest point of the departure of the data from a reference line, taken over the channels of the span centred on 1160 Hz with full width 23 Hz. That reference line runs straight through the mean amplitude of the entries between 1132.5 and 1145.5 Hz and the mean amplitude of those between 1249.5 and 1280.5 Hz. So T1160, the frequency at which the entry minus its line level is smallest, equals 1149.0 Hz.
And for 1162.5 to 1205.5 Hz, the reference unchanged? 1164.0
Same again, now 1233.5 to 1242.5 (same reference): 1241.0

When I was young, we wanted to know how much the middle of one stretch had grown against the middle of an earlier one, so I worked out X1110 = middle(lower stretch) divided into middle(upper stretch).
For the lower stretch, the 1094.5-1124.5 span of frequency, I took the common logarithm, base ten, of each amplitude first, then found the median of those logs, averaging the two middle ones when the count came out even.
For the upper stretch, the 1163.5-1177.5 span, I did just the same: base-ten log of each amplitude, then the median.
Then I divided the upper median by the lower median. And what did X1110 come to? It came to 1.05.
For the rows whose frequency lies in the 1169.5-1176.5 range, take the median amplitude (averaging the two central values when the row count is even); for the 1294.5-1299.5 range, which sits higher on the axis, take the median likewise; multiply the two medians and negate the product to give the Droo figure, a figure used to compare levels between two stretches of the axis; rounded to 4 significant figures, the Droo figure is -1855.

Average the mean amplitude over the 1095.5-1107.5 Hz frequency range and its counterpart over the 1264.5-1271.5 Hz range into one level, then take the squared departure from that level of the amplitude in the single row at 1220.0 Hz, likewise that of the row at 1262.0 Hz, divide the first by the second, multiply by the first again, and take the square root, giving 29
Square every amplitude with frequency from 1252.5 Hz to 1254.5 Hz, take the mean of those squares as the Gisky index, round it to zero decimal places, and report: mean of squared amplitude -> 1128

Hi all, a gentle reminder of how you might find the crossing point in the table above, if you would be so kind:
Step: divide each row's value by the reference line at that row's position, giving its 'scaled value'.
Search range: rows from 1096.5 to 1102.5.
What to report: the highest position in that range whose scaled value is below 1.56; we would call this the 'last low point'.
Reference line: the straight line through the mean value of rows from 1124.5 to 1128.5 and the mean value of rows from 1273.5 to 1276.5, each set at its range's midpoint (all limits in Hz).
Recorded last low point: 1102.0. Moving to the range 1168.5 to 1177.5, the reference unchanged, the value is 1171.0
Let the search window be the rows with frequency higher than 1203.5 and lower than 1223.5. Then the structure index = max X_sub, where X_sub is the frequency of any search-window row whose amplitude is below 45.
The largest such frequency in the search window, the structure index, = 1212.0 Hz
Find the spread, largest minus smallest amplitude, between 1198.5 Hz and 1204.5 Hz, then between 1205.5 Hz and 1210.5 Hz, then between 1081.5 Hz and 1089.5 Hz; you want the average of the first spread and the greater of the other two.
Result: 11.1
